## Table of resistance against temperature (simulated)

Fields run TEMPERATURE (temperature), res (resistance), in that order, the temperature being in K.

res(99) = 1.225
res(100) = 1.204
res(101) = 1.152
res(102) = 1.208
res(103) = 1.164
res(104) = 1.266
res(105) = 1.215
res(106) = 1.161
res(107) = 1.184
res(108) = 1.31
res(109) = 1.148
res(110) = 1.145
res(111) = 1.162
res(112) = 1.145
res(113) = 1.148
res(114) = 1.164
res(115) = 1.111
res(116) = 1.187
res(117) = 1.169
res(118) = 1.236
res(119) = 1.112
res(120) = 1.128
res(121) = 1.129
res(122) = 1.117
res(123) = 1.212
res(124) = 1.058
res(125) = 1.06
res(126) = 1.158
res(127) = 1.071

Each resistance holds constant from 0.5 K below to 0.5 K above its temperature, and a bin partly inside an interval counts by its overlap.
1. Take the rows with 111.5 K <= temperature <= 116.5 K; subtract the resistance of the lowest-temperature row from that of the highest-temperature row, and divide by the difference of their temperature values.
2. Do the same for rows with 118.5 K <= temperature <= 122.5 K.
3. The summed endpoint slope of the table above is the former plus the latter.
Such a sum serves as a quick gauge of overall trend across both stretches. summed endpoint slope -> 0.012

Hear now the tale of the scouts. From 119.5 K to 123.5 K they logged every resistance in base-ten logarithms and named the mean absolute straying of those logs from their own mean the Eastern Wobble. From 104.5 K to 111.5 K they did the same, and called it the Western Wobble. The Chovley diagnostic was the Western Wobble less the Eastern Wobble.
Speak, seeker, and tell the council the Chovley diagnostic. 0.003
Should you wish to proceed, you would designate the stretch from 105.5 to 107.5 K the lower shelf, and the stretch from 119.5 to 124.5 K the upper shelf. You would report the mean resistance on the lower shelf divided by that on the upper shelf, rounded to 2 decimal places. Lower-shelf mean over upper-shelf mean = 1.04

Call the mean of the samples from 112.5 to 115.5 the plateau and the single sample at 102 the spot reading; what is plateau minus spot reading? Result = -0.067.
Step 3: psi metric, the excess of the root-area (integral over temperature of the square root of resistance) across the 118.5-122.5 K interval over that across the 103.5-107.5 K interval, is -0.16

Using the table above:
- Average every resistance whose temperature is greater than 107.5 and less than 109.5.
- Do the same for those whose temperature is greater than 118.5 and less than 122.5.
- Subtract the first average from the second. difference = -0.11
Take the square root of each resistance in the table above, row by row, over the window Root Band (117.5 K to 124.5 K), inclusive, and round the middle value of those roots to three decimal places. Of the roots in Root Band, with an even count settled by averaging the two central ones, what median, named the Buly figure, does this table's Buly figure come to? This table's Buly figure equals 1.062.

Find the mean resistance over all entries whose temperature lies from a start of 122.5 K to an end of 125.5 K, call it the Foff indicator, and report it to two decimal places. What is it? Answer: 1.11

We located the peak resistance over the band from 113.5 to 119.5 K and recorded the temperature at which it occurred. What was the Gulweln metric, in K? 118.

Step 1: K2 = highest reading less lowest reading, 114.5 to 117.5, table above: 0.08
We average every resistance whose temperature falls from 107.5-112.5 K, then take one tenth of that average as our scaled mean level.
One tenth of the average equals 0.118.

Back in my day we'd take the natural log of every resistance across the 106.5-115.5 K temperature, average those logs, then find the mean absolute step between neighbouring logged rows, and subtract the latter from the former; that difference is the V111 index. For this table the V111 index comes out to 0.114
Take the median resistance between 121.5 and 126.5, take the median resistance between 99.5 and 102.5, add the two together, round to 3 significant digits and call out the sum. 2.32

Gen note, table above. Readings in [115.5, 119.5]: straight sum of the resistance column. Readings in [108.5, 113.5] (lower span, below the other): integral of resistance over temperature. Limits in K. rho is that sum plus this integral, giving 10.5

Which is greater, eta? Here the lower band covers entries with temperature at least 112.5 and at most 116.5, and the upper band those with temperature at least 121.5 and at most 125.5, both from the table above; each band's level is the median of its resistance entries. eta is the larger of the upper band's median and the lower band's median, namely 1.16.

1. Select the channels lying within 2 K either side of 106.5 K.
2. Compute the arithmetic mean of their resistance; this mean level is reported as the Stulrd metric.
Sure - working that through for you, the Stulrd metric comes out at 1.22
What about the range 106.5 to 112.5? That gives 1.18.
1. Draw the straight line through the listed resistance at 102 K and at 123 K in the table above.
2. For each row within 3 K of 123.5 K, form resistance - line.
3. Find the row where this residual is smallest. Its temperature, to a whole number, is 124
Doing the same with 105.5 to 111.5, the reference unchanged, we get 110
